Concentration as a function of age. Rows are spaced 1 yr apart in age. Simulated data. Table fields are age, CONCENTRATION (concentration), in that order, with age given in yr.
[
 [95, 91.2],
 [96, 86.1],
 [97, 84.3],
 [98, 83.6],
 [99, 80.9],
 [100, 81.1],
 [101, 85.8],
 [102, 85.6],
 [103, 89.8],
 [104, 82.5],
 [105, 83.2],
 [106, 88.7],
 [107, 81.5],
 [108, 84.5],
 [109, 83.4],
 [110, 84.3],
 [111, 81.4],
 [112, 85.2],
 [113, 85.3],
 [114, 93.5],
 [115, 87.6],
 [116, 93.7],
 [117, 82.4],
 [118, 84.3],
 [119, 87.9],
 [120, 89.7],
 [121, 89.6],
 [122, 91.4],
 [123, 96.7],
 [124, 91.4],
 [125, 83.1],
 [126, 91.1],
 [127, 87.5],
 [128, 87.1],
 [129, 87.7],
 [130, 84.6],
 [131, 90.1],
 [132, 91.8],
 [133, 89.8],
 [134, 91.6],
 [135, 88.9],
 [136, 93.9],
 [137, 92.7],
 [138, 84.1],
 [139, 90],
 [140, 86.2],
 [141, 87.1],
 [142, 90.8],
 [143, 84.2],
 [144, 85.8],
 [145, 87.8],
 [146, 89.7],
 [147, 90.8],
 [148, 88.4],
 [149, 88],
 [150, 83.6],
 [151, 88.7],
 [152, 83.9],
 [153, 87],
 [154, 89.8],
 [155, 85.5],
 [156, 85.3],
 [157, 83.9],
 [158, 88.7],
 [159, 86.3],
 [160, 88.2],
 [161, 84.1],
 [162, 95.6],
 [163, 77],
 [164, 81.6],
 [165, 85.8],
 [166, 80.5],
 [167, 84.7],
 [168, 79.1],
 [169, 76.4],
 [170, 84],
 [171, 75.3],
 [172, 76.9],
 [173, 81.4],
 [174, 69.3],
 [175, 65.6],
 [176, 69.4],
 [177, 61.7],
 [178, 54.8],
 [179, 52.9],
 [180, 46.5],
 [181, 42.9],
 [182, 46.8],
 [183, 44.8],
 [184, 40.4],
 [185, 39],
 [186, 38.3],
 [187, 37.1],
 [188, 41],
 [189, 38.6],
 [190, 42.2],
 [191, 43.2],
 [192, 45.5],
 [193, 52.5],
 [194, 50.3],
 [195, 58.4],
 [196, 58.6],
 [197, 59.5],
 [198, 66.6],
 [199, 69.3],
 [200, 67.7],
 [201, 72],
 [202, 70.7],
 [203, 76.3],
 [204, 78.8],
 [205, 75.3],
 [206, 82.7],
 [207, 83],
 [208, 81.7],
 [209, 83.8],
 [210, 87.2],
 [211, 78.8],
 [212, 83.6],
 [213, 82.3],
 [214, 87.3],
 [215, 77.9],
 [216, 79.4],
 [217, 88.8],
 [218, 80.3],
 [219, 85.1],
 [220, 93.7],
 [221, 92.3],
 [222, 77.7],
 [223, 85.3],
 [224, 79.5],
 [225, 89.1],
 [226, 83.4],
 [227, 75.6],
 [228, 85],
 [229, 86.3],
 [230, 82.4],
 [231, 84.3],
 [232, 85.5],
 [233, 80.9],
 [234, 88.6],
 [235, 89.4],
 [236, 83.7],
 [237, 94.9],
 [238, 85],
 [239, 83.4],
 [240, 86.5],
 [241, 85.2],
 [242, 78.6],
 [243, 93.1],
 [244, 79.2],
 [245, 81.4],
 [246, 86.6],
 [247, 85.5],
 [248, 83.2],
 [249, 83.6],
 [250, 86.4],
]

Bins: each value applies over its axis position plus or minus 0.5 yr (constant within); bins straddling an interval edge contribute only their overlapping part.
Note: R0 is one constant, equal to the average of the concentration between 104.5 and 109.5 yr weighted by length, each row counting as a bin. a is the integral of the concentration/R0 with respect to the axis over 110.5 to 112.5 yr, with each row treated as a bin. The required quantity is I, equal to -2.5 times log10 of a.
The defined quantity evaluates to -0.74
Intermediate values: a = 1.98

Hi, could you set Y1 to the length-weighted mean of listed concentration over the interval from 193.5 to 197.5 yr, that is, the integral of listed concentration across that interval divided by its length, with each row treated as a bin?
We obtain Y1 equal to 57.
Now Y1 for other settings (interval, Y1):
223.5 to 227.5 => 82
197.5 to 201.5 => 69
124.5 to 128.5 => 87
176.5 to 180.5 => 54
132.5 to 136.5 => 91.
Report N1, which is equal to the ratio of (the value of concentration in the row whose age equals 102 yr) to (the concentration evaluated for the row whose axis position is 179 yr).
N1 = 1.6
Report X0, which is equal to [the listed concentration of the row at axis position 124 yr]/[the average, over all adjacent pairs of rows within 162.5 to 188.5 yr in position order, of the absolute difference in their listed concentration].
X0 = 20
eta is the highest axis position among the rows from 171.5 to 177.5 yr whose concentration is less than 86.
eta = 177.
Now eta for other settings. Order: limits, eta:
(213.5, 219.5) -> 219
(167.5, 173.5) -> 173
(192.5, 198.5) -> 198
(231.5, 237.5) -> 236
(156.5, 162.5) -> 161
